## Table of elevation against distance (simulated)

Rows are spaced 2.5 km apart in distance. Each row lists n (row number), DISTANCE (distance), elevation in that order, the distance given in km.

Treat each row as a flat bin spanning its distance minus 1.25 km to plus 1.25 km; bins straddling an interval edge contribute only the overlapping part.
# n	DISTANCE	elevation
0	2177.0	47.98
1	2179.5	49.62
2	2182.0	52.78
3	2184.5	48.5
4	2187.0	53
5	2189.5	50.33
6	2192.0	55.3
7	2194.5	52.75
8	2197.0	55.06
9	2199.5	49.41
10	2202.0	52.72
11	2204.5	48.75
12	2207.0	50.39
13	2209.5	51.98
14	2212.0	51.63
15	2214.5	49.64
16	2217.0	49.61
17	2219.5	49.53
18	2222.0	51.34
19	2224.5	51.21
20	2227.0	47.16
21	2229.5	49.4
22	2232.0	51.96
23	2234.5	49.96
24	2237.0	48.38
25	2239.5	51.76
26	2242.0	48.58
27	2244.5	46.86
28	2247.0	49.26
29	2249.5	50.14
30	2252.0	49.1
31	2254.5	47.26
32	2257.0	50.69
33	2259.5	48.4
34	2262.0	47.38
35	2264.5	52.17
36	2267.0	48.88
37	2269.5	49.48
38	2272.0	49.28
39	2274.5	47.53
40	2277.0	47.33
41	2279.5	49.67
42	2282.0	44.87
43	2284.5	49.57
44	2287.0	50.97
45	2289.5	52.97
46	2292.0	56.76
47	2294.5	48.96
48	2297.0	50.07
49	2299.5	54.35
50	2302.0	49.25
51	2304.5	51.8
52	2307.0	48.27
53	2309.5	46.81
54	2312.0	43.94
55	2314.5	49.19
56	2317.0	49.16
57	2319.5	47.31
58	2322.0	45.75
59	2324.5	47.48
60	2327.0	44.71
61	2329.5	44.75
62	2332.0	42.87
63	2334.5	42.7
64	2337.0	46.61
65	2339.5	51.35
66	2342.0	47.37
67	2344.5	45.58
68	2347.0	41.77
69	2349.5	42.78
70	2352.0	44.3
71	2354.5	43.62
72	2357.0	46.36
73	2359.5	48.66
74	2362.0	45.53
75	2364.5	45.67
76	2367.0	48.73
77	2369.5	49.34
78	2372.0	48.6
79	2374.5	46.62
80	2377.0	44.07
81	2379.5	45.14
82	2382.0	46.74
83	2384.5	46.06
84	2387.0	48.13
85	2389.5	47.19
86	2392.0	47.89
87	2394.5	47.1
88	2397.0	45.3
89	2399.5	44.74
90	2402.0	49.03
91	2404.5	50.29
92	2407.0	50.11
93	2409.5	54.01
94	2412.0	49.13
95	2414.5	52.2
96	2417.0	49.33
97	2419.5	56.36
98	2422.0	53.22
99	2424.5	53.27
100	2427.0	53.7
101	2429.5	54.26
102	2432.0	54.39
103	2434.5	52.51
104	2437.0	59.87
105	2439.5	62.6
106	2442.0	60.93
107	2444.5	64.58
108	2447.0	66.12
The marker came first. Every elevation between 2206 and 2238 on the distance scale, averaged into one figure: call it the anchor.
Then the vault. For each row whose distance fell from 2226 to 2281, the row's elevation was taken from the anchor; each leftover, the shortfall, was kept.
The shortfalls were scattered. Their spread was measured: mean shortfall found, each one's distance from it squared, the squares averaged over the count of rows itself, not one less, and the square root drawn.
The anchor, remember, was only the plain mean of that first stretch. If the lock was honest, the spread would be 1.5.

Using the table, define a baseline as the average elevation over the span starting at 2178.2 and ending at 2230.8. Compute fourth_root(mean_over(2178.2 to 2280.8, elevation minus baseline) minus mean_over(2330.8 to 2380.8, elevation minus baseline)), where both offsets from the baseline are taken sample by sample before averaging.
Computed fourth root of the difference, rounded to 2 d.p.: 1.43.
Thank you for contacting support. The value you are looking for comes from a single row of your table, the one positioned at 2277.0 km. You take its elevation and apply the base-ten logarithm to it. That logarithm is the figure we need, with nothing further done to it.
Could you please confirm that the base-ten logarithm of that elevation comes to 1.68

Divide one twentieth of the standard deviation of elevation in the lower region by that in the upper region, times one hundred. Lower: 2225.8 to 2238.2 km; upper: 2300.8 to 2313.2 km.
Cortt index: 3.1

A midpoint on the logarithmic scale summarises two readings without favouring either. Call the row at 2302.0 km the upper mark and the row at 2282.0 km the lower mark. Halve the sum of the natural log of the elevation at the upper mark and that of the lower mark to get 3.85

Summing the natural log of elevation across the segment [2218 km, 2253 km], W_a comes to 54.7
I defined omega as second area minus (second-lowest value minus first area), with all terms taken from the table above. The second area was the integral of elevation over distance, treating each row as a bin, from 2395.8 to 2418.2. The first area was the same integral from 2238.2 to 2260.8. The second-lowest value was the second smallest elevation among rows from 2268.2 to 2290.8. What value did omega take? 2168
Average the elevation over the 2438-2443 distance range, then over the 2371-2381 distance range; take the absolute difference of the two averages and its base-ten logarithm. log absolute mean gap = 1.2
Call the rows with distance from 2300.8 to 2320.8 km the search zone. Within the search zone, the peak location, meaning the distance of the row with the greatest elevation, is 2304.5 km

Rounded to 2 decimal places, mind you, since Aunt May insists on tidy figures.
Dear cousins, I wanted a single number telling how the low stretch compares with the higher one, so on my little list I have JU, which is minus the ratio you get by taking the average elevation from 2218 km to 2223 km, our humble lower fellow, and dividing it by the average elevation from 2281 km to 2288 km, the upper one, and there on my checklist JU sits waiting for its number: -1.04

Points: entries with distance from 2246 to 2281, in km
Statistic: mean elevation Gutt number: 49.0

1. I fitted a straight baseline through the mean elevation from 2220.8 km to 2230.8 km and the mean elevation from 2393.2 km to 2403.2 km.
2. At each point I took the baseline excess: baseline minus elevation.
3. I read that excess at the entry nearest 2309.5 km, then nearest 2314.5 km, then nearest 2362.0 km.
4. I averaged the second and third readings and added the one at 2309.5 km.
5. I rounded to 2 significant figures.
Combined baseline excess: 1.7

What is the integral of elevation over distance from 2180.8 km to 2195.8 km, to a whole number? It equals 782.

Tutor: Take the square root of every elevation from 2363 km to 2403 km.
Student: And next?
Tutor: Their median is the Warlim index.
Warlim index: 6.85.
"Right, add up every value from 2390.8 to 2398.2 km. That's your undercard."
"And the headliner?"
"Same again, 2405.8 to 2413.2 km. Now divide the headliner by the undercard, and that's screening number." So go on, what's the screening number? 1.09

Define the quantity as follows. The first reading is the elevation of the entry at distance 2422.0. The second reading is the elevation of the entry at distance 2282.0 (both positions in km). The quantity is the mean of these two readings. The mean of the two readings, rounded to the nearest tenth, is 49.0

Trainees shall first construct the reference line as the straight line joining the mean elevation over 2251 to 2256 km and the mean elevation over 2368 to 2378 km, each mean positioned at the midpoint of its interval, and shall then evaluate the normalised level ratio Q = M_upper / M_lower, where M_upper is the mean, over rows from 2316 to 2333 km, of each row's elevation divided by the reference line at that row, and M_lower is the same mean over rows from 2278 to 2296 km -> 0.92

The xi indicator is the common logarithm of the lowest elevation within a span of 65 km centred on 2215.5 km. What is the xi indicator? 1.67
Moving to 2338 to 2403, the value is 1.62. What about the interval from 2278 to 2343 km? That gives 1.63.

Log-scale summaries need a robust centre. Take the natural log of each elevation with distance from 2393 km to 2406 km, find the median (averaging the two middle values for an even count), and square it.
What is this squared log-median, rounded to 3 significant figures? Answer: 14.8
